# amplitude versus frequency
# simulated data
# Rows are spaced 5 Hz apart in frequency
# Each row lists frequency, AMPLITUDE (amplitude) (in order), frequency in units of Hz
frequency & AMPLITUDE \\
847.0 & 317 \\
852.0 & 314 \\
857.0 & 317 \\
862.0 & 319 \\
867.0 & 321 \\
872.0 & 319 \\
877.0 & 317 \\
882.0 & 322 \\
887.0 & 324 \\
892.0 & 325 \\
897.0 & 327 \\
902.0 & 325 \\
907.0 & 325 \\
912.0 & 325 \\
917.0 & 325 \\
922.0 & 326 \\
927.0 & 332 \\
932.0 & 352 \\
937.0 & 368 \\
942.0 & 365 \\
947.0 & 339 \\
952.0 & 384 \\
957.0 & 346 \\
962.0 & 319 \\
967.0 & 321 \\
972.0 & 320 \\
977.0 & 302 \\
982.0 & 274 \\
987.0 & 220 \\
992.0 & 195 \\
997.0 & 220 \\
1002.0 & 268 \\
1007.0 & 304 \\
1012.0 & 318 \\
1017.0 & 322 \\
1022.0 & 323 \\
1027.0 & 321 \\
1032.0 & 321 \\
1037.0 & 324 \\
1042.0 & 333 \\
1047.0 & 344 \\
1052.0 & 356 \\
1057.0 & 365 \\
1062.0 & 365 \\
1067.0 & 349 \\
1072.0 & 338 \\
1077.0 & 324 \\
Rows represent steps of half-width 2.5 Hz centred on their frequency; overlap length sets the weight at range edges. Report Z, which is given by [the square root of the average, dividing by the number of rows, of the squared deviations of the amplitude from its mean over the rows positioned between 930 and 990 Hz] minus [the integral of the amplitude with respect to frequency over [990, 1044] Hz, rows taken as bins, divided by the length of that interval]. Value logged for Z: -253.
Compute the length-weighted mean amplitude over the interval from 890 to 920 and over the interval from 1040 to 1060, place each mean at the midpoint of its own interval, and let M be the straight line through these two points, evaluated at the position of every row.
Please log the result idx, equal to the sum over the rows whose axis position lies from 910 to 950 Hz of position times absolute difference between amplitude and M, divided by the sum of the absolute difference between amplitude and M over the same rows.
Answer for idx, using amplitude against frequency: 936.7 Hz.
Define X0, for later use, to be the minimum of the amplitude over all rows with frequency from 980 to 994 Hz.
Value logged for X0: 195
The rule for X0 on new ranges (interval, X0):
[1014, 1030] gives 321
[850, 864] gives 314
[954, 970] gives 319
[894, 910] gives 325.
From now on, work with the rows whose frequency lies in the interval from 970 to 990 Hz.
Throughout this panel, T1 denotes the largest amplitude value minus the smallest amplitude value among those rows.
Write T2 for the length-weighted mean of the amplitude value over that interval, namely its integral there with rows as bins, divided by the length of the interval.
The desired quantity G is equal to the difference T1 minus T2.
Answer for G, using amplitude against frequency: -176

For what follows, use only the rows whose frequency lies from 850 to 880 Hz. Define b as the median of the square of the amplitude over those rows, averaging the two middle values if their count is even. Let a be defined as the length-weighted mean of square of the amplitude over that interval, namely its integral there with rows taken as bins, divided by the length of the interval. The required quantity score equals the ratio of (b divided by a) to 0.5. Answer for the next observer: 2.00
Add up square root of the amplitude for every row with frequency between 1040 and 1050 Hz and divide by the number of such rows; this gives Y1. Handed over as 18.4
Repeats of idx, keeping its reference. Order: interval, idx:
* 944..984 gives 968.5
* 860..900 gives 881.6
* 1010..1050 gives 1027.0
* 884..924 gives 904.9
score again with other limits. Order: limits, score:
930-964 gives 1.97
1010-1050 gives 1.95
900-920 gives 2.00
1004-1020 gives 2.06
